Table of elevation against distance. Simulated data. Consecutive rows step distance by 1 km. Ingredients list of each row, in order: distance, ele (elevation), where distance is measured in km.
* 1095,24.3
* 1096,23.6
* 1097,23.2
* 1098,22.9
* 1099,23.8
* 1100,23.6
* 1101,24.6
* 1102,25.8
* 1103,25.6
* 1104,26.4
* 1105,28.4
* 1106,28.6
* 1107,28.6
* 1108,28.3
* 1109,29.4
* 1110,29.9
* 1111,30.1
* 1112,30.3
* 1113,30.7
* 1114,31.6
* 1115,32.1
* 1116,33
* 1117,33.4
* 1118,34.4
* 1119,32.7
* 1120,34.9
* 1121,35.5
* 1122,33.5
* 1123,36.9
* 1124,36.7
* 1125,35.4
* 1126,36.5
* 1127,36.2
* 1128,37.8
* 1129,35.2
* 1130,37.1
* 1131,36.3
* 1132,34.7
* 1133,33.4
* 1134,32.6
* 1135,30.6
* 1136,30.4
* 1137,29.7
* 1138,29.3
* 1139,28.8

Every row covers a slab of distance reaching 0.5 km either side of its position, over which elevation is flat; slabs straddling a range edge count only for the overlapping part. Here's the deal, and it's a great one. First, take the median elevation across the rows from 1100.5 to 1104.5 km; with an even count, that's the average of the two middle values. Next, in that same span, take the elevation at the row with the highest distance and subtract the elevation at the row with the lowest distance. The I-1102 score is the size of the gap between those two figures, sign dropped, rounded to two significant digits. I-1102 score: 24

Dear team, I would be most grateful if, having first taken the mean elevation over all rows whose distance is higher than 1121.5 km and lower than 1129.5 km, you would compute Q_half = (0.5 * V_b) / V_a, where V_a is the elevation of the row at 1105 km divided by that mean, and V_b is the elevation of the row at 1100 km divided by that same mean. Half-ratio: 0.415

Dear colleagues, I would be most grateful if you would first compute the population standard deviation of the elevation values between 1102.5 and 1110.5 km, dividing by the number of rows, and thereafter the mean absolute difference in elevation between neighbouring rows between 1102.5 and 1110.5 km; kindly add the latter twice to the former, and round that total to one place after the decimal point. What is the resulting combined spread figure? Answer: 2.8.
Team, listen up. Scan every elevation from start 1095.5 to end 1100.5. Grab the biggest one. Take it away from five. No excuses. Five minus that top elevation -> -18.8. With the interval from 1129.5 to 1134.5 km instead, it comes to -32.1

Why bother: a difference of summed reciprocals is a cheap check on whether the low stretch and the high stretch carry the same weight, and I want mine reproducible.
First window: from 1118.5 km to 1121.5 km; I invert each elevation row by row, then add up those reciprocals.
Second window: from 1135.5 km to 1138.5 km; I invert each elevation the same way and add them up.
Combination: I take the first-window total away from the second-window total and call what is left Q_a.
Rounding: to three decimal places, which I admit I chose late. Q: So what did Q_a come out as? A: 0.013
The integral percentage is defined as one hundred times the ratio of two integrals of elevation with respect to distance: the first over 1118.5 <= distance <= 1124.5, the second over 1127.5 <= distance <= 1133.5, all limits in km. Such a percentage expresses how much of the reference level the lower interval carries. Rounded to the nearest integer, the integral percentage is 98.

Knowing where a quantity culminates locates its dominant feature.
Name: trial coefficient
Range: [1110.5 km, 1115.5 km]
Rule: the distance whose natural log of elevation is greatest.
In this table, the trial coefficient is 1115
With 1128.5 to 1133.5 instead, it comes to 1130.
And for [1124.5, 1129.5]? 1128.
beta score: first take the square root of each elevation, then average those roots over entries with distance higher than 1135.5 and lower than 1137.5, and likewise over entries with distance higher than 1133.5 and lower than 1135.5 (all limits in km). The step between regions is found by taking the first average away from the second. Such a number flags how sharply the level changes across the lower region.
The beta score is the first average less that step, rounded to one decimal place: 5.3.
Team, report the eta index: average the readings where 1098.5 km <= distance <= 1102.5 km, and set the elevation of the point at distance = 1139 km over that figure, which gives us 1.18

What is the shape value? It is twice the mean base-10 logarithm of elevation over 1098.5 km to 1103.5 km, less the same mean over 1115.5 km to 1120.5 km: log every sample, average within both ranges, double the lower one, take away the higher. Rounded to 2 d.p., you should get 1.26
